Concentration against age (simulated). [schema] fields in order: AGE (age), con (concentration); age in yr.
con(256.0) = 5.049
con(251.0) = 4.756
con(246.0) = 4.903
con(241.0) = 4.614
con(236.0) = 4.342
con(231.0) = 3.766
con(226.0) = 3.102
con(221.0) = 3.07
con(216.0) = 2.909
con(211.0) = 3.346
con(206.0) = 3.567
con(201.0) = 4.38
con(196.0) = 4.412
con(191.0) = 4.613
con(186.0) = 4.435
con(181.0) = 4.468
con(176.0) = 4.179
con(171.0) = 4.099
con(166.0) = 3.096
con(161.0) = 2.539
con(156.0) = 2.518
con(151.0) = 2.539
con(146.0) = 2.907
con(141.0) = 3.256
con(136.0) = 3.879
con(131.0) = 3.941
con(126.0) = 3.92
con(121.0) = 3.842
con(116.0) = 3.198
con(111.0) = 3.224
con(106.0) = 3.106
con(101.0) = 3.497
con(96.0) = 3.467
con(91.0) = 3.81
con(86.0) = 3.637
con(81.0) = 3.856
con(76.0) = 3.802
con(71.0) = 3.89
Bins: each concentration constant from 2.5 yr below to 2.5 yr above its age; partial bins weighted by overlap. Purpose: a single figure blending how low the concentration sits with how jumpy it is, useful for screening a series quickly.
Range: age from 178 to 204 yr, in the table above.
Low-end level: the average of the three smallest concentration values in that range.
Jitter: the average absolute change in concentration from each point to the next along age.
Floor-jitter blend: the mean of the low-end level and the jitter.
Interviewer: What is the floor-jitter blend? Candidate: 2.3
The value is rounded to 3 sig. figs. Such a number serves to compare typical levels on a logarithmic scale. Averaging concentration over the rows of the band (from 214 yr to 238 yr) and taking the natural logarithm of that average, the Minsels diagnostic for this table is 1.23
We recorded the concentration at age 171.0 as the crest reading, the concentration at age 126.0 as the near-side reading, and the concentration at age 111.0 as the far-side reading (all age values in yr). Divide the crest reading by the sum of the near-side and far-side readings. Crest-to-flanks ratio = 0.574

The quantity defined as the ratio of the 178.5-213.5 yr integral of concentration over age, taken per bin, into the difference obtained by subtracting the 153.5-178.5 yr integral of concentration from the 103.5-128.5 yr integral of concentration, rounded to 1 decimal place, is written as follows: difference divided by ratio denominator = 0.0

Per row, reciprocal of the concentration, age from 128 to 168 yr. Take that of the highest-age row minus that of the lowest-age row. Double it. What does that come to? 0.14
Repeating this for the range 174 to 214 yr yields 0.12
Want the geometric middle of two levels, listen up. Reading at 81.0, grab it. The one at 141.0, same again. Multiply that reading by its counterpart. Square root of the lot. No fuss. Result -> 3.5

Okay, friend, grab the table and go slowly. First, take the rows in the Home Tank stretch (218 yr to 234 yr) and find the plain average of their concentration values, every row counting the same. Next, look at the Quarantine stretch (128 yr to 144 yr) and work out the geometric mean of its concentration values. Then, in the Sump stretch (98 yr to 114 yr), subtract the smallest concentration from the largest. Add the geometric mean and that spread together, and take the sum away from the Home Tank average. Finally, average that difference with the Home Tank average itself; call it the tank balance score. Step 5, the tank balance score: 1.3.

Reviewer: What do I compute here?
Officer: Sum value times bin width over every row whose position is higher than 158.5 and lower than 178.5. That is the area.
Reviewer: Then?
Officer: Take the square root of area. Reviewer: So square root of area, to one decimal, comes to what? 8.3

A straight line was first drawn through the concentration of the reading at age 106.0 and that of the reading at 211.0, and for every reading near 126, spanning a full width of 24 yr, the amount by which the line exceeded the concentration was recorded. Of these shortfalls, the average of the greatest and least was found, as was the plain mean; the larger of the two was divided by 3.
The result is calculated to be -0.14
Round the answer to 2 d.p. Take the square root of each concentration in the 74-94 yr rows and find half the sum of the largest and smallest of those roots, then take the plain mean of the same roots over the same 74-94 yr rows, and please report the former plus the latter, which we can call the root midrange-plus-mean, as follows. 3.88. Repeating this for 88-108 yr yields 3.72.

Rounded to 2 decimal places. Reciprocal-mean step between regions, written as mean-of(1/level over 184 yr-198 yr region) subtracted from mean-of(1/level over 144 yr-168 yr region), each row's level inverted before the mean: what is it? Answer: 0.15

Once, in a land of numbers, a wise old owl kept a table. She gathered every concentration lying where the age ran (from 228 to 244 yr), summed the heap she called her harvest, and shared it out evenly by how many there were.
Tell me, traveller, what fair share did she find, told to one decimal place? 4.2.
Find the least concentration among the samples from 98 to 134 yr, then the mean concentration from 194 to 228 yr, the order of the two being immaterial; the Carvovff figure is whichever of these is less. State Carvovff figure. 3.11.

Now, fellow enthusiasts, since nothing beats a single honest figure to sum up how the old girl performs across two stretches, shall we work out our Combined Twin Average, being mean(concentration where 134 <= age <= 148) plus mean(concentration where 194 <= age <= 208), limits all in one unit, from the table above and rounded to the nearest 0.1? 7.5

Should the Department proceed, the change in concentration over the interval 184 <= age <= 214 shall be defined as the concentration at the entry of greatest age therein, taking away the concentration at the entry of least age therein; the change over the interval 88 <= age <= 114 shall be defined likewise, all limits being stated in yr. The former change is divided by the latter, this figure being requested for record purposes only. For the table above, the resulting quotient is 1.9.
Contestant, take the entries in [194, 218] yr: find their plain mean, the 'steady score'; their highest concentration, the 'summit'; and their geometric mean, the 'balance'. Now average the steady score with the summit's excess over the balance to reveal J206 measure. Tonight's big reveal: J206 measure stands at 2.2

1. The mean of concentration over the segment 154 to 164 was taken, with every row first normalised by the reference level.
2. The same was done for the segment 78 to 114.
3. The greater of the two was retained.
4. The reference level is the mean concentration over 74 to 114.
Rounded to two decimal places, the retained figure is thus 0.99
